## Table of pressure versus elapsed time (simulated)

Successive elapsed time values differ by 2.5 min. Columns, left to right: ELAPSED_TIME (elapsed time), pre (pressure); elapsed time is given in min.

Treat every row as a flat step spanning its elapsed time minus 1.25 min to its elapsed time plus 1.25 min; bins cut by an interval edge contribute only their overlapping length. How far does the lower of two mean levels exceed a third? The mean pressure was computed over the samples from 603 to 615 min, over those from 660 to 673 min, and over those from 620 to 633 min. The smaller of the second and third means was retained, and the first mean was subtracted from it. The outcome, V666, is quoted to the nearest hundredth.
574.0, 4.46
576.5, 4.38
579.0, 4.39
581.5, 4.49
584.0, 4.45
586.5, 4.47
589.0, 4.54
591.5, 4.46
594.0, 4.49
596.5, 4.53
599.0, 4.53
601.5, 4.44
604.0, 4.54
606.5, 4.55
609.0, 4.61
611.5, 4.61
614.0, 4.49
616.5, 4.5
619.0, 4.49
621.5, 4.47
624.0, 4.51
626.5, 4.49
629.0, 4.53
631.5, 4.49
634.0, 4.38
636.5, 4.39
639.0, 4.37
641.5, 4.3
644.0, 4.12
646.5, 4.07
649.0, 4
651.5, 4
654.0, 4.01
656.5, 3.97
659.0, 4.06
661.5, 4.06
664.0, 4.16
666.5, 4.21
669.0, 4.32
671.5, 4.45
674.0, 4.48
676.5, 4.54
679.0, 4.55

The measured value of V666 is -0.32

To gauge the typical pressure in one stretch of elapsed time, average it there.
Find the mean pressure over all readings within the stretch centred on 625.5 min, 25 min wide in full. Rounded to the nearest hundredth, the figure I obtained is 4.47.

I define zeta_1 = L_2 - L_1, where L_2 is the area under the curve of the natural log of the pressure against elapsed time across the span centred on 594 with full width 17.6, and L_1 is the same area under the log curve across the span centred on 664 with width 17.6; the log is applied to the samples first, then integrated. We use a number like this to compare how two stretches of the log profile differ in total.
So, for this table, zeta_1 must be 1.3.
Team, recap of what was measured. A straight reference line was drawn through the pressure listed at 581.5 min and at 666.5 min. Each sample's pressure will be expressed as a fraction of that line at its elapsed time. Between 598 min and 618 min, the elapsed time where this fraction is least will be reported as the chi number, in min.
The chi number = 601.5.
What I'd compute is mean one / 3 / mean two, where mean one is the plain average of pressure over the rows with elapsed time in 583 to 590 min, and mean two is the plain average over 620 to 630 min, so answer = 0.332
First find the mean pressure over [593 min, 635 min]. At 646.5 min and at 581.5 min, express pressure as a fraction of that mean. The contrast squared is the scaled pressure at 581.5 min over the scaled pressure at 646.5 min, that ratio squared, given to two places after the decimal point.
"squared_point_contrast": 1.22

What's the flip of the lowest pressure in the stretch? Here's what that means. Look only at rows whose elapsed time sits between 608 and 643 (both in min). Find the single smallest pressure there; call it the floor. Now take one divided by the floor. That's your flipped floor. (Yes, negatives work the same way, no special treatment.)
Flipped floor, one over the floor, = 0.233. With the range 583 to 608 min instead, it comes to 0.225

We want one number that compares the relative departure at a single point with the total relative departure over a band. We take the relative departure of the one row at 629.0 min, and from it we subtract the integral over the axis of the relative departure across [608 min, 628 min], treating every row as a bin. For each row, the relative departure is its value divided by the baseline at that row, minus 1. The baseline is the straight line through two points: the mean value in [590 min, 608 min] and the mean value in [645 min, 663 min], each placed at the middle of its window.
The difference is -0.76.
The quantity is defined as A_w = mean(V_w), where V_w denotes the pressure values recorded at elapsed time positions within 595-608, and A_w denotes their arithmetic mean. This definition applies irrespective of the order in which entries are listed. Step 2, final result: 4.52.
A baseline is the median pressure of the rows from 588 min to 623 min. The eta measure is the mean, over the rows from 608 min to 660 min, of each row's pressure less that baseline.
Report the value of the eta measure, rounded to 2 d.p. -0.19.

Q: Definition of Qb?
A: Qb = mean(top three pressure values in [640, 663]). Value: 4.16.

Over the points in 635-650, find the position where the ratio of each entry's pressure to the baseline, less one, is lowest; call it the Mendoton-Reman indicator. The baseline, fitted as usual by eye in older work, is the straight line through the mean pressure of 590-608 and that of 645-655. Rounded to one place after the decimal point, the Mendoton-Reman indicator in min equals 649.0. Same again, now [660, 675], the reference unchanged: 661.5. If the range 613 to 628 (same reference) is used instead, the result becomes 614.0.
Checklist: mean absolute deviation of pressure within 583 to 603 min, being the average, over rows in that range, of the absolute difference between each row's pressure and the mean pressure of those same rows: 0.034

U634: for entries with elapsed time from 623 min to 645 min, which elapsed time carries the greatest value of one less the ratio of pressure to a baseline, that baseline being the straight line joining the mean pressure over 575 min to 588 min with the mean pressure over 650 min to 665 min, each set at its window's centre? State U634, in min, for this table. 644.0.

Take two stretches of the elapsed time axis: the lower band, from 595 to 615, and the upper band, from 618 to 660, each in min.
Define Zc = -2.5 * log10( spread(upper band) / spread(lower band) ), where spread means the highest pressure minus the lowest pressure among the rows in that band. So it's -1.3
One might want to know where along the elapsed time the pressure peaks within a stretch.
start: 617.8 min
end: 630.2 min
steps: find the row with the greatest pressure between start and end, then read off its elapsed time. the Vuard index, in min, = 629.0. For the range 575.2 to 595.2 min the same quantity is 589.0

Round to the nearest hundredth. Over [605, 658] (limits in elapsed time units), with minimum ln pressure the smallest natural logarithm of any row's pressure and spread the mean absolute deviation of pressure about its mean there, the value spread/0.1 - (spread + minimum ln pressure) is 0.32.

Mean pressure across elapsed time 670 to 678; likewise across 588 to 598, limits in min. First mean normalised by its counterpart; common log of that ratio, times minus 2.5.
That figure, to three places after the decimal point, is 0.004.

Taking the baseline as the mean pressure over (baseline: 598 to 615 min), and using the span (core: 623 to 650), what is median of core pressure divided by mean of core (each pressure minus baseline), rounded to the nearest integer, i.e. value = -21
